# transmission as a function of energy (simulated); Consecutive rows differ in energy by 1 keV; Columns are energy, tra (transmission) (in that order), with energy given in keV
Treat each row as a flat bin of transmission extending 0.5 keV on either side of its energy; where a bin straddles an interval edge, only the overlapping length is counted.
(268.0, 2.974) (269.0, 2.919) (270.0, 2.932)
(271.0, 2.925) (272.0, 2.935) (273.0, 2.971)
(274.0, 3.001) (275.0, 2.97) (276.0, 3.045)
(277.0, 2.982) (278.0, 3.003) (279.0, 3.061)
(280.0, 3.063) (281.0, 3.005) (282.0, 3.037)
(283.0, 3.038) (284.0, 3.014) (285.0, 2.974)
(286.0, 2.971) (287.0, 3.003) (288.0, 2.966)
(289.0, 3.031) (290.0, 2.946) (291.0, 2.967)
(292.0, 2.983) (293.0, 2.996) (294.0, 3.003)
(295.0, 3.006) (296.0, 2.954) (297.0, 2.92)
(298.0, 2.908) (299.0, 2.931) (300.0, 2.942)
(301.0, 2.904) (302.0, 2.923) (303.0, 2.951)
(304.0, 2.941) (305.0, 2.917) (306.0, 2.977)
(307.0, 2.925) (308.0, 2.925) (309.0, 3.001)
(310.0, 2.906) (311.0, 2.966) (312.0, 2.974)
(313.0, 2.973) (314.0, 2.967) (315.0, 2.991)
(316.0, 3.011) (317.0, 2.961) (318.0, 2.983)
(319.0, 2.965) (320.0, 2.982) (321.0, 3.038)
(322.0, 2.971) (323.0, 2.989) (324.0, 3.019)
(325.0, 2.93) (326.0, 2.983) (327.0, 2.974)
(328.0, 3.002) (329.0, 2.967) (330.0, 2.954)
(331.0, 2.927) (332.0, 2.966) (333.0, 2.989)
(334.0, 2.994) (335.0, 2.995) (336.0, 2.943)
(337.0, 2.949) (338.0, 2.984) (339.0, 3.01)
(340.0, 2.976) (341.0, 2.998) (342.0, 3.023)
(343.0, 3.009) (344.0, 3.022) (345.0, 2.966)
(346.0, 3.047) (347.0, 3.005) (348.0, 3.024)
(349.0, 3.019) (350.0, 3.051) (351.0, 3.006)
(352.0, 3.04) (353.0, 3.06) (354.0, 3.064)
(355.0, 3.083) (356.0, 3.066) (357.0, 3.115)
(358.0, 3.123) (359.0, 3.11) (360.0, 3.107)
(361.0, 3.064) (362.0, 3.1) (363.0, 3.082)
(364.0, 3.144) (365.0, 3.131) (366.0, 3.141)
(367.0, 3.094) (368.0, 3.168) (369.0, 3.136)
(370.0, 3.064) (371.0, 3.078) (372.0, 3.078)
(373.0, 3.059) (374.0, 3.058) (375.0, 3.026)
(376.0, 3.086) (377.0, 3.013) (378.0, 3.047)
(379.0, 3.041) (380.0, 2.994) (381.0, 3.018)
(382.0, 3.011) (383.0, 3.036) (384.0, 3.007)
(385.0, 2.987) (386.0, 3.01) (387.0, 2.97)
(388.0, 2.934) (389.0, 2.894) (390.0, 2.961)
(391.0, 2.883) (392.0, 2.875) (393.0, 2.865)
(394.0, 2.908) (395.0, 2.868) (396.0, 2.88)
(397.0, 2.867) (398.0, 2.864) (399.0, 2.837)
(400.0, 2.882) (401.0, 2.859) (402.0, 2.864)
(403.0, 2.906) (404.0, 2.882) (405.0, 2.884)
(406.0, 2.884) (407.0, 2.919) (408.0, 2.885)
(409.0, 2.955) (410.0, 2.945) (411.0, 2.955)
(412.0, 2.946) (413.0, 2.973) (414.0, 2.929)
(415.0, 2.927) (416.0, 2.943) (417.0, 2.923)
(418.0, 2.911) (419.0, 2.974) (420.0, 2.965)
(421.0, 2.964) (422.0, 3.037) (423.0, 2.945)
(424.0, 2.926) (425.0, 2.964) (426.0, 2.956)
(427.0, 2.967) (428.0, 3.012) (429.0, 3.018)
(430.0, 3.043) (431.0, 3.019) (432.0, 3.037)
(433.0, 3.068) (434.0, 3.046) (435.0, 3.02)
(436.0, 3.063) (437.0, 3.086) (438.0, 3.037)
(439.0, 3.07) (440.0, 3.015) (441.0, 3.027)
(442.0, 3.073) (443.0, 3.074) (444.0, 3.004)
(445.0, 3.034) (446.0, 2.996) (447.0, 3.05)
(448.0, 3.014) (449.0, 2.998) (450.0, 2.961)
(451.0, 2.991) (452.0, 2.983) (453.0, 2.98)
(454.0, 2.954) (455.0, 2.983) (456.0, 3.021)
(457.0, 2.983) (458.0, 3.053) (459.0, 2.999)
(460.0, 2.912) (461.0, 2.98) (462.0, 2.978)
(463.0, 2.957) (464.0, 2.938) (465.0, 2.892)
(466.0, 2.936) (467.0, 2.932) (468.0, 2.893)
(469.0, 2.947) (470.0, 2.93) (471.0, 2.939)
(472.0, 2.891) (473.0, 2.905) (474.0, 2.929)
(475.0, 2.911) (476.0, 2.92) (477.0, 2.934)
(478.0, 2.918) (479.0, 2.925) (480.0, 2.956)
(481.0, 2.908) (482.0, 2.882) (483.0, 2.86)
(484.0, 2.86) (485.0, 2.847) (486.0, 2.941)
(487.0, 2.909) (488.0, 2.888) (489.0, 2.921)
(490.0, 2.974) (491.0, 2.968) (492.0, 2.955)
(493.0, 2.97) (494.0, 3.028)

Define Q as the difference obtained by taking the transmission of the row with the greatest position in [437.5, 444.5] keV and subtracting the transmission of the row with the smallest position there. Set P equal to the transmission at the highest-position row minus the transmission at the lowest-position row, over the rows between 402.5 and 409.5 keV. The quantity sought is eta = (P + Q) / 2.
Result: 0.01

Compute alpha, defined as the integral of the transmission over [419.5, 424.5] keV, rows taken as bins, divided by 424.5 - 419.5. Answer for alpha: 2.97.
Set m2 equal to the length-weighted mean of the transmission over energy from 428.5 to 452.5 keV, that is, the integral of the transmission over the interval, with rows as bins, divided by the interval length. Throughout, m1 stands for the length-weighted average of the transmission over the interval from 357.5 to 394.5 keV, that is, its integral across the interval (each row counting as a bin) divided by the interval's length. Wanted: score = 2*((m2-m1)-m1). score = -6.08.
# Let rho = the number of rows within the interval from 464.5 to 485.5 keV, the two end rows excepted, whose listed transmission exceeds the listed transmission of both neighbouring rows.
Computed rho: 6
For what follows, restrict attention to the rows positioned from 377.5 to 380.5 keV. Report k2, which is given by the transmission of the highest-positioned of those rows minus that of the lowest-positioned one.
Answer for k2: -0.05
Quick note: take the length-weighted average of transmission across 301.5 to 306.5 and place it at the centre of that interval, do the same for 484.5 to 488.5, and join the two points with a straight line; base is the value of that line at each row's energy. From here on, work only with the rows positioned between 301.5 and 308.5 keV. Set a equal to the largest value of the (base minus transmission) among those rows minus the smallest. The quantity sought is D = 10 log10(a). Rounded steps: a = 0.060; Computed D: -12.2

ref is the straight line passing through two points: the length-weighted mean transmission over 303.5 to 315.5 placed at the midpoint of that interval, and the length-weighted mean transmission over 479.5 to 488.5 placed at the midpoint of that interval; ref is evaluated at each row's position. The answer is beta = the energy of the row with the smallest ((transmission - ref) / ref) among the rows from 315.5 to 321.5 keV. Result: 317.0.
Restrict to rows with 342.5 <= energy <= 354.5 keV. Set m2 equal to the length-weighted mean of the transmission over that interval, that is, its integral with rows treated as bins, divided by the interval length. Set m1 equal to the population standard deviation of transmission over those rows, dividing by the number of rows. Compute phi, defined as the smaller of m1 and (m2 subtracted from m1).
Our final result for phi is -3.00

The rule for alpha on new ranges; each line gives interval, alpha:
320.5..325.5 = 2.99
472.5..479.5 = 2.92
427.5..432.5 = 3.03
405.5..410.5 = 2.92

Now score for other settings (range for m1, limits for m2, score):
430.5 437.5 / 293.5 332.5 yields -6.27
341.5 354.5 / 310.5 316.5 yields -6.14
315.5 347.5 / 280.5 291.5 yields -5.95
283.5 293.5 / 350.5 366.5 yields -5.76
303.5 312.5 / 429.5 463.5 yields -5.76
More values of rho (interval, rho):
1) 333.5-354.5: 7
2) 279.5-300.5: 4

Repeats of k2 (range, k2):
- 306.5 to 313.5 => 0.05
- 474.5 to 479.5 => 0.01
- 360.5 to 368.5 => 0.10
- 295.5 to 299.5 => -0.02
